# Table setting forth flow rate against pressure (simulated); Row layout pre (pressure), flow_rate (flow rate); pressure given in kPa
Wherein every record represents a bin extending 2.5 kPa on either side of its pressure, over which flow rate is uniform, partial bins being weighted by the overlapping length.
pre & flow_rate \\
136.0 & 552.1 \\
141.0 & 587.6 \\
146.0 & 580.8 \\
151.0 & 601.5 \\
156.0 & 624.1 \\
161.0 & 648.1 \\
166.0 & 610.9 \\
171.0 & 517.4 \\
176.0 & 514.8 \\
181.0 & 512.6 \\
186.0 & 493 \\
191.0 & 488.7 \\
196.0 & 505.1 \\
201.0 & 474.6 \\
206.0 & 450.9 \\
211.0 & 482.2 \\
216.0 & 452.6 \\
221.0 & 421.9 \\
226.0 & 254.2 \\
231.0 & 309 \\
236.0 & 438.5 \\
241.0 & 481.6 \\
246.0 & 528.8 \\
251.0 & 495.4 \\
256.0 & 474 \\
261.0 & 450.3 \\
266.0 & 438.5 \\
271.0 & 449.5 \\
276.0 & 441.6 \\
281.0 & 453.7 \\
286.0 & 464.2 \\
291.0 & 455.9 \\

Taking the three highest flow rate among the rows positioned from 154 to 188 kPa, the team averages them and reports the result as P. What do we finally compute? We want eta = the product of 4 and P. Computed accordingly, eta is 2511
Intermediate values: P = 628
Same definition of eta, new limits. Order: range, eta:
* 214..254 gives 2008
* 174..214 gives 2043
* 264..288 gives 1823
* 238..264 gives 2008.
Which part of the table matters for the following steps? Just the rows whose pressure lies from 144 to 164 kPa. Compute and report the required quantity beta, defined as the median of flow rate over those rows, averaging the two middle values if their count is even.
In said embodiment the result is 613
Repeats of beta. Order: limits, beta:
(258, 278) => 446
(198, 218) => 464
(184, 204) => 491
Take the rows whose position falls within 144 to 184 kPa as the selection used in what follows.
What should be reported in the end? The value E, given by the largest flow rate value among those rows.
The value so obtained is 648.1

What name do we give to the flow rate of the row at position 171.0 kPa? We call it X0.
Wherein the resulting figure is 517.4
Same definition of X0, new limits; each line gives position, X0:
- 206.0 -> 450.9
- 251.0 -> 495.4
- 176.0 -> 514.8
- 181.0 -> 512.6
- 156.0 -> 624.1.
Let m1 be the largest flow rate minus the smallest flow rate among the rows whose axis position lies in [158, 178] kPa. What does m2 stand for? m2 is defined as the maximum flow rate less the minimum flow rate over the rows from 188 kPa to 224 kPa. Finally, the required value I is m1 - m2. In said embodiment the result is 50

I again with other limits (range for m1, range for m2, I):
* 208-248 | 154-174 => 144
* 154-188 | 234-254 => 65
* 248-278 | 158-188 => -98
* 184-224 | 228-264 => -137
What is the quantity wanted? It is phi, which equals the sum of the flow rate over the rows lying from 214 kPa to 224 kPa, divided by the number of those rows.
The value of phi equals 437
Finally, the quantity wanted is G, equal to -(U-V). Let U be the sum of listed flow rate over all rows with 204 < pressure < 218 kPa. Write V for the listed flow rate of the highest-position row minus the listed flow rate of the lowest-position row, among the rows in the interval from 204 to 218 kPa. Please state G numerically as -1384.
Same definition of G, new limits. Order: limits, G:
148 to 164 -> -1827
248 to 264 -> -1465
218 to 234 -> -1098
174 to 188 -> -1542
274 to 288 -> -1337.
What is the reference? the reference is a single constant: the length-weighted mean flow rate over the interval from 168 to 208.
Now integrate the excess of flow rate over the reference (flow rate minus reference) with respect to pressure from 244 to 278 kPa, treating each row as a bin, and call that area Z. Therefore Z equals -980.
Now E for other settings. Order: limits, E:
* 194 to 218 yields 505.1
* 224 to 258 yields 528.8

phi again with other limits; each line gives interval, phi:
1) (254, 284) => 451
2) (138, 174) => 596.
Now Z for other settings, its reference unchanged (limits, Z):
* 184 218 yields -623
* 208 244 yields -3189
